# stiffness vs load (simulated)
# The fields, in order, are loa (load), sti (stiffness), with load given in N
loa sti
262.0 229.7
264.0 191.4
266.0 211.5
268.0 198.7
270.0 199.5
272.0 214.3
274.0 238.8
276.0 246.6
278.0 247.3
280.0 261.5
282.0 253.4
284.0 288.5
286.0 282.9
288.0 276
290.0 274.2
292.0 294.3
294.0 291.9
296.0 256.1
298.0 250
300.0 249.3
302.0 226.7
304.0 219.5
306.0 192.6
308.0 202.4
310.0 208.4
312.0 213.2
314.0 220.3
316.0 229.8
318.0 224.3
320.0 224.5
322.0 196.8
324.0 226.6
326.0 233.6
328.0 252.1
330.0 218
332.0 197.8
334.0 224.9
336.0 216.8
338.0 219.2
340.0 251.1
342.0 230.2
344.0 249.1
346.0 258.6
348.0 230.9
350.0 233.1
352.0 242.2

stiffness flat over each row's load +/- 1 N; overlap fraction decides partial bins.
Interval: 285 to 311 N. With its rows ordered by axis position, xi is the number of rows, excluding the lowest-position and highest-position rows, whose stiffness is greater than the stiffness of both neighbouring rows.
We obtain 1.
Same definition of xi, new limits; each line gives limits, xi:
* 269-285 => 1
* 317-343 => 4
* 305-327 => 2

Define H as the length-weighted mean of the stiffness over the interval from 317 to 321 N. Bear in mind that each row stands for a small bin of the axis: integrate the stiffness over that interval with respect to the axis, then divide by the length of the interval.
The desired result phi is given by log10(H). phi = 2.35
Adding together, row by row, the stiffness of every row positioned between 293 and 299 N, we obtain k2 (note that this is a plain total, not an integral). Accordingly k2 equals 798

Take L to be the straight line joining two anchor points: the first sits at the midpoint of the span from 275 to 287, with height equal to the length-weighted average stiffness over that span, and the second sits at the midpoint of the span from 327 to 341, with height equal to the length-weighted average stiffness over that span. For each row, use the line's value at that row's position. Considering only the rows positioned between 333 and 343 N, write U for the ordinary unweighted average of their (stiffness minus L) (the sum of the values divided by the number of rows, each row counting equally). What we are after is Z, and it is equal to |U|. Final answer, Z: 6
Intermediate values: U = 6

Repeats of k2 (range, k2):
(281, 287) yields 825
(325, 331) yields 704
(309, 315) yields 642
